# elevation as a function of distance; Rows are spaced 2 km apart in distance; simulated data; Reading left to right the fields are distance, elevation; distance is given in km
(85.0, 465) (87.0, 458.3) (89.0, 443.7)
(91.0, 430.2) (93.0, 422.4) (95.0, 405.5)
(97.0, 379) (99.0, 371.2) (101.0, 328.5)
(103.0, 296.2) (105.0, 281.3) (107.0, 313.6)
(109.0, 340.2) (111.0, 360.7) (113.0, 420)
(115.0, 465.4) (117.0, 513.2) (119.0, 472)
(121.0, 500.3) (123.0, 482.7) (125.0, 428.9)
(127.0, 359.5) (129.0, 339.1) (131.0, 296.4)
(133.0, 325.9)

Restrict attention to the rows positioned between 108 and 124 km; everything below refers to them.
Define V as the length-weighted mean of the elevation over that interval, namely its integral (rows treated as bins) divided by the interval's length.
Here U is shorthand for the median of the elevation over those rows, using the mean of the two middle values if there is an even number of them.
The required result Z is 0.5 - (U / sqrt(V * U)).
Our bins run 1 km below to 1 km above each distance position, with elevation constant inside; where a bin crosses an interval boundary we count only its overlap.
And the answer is -0.527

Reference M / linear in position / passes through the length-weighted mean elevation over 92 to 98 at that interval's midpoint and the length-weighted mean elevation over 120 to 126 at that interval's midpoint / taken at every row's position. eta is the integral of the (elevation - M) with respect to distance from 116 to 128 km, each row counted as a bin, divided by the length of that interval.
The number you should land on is -9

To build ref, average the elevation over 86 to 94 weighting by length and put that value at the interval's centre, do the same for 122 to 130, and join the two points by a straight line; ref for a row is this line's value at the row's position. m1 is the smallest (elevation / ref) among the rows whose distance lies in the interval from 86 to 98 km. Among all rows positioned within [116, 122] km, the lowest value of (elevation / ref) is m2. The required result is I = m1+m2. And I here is 2.03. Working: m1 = 0.88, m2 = 1.15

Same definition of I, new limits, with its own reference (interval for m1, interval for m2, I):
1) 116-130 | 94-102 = 1.62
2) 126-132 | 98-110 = 1.41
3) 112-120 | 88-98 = 1.89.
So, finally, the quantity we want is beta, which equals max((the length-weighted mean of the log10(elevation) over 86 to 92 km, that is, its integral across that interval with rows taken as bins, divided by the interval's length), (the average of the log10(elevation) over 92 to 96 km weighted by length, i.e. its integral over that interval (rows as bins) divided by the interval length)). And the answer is 2.65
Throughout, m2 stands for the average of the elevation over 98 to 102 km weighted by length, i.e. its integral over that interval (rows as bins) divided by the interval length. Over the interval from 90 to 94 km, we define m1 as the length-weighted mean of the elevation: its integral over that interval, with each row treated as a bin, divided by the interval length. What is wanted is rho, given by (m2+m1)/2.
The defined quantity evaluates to 388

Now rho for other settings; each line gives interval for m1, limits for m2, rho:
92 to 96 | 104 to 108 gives 356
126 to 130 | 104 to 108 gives 323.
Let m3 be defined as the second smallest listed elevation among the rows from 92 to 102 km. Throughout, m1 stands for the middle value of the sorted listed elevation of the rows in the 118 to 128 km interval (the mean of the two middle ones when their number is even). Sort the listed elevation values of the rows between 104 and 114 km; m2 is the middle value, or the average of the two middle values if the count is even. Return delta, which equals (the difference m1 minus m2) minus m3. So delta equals -239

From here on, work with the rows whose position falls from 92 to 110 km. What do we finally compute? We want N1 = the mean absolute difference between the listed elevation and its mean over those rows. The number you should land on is 40.8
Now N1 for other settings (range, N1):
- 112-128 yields 39.3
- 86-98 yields 20.9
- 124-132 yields 38.2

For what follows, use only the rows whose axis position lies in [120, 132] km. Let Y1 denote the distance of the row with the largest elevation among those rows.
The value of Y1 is 121.0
